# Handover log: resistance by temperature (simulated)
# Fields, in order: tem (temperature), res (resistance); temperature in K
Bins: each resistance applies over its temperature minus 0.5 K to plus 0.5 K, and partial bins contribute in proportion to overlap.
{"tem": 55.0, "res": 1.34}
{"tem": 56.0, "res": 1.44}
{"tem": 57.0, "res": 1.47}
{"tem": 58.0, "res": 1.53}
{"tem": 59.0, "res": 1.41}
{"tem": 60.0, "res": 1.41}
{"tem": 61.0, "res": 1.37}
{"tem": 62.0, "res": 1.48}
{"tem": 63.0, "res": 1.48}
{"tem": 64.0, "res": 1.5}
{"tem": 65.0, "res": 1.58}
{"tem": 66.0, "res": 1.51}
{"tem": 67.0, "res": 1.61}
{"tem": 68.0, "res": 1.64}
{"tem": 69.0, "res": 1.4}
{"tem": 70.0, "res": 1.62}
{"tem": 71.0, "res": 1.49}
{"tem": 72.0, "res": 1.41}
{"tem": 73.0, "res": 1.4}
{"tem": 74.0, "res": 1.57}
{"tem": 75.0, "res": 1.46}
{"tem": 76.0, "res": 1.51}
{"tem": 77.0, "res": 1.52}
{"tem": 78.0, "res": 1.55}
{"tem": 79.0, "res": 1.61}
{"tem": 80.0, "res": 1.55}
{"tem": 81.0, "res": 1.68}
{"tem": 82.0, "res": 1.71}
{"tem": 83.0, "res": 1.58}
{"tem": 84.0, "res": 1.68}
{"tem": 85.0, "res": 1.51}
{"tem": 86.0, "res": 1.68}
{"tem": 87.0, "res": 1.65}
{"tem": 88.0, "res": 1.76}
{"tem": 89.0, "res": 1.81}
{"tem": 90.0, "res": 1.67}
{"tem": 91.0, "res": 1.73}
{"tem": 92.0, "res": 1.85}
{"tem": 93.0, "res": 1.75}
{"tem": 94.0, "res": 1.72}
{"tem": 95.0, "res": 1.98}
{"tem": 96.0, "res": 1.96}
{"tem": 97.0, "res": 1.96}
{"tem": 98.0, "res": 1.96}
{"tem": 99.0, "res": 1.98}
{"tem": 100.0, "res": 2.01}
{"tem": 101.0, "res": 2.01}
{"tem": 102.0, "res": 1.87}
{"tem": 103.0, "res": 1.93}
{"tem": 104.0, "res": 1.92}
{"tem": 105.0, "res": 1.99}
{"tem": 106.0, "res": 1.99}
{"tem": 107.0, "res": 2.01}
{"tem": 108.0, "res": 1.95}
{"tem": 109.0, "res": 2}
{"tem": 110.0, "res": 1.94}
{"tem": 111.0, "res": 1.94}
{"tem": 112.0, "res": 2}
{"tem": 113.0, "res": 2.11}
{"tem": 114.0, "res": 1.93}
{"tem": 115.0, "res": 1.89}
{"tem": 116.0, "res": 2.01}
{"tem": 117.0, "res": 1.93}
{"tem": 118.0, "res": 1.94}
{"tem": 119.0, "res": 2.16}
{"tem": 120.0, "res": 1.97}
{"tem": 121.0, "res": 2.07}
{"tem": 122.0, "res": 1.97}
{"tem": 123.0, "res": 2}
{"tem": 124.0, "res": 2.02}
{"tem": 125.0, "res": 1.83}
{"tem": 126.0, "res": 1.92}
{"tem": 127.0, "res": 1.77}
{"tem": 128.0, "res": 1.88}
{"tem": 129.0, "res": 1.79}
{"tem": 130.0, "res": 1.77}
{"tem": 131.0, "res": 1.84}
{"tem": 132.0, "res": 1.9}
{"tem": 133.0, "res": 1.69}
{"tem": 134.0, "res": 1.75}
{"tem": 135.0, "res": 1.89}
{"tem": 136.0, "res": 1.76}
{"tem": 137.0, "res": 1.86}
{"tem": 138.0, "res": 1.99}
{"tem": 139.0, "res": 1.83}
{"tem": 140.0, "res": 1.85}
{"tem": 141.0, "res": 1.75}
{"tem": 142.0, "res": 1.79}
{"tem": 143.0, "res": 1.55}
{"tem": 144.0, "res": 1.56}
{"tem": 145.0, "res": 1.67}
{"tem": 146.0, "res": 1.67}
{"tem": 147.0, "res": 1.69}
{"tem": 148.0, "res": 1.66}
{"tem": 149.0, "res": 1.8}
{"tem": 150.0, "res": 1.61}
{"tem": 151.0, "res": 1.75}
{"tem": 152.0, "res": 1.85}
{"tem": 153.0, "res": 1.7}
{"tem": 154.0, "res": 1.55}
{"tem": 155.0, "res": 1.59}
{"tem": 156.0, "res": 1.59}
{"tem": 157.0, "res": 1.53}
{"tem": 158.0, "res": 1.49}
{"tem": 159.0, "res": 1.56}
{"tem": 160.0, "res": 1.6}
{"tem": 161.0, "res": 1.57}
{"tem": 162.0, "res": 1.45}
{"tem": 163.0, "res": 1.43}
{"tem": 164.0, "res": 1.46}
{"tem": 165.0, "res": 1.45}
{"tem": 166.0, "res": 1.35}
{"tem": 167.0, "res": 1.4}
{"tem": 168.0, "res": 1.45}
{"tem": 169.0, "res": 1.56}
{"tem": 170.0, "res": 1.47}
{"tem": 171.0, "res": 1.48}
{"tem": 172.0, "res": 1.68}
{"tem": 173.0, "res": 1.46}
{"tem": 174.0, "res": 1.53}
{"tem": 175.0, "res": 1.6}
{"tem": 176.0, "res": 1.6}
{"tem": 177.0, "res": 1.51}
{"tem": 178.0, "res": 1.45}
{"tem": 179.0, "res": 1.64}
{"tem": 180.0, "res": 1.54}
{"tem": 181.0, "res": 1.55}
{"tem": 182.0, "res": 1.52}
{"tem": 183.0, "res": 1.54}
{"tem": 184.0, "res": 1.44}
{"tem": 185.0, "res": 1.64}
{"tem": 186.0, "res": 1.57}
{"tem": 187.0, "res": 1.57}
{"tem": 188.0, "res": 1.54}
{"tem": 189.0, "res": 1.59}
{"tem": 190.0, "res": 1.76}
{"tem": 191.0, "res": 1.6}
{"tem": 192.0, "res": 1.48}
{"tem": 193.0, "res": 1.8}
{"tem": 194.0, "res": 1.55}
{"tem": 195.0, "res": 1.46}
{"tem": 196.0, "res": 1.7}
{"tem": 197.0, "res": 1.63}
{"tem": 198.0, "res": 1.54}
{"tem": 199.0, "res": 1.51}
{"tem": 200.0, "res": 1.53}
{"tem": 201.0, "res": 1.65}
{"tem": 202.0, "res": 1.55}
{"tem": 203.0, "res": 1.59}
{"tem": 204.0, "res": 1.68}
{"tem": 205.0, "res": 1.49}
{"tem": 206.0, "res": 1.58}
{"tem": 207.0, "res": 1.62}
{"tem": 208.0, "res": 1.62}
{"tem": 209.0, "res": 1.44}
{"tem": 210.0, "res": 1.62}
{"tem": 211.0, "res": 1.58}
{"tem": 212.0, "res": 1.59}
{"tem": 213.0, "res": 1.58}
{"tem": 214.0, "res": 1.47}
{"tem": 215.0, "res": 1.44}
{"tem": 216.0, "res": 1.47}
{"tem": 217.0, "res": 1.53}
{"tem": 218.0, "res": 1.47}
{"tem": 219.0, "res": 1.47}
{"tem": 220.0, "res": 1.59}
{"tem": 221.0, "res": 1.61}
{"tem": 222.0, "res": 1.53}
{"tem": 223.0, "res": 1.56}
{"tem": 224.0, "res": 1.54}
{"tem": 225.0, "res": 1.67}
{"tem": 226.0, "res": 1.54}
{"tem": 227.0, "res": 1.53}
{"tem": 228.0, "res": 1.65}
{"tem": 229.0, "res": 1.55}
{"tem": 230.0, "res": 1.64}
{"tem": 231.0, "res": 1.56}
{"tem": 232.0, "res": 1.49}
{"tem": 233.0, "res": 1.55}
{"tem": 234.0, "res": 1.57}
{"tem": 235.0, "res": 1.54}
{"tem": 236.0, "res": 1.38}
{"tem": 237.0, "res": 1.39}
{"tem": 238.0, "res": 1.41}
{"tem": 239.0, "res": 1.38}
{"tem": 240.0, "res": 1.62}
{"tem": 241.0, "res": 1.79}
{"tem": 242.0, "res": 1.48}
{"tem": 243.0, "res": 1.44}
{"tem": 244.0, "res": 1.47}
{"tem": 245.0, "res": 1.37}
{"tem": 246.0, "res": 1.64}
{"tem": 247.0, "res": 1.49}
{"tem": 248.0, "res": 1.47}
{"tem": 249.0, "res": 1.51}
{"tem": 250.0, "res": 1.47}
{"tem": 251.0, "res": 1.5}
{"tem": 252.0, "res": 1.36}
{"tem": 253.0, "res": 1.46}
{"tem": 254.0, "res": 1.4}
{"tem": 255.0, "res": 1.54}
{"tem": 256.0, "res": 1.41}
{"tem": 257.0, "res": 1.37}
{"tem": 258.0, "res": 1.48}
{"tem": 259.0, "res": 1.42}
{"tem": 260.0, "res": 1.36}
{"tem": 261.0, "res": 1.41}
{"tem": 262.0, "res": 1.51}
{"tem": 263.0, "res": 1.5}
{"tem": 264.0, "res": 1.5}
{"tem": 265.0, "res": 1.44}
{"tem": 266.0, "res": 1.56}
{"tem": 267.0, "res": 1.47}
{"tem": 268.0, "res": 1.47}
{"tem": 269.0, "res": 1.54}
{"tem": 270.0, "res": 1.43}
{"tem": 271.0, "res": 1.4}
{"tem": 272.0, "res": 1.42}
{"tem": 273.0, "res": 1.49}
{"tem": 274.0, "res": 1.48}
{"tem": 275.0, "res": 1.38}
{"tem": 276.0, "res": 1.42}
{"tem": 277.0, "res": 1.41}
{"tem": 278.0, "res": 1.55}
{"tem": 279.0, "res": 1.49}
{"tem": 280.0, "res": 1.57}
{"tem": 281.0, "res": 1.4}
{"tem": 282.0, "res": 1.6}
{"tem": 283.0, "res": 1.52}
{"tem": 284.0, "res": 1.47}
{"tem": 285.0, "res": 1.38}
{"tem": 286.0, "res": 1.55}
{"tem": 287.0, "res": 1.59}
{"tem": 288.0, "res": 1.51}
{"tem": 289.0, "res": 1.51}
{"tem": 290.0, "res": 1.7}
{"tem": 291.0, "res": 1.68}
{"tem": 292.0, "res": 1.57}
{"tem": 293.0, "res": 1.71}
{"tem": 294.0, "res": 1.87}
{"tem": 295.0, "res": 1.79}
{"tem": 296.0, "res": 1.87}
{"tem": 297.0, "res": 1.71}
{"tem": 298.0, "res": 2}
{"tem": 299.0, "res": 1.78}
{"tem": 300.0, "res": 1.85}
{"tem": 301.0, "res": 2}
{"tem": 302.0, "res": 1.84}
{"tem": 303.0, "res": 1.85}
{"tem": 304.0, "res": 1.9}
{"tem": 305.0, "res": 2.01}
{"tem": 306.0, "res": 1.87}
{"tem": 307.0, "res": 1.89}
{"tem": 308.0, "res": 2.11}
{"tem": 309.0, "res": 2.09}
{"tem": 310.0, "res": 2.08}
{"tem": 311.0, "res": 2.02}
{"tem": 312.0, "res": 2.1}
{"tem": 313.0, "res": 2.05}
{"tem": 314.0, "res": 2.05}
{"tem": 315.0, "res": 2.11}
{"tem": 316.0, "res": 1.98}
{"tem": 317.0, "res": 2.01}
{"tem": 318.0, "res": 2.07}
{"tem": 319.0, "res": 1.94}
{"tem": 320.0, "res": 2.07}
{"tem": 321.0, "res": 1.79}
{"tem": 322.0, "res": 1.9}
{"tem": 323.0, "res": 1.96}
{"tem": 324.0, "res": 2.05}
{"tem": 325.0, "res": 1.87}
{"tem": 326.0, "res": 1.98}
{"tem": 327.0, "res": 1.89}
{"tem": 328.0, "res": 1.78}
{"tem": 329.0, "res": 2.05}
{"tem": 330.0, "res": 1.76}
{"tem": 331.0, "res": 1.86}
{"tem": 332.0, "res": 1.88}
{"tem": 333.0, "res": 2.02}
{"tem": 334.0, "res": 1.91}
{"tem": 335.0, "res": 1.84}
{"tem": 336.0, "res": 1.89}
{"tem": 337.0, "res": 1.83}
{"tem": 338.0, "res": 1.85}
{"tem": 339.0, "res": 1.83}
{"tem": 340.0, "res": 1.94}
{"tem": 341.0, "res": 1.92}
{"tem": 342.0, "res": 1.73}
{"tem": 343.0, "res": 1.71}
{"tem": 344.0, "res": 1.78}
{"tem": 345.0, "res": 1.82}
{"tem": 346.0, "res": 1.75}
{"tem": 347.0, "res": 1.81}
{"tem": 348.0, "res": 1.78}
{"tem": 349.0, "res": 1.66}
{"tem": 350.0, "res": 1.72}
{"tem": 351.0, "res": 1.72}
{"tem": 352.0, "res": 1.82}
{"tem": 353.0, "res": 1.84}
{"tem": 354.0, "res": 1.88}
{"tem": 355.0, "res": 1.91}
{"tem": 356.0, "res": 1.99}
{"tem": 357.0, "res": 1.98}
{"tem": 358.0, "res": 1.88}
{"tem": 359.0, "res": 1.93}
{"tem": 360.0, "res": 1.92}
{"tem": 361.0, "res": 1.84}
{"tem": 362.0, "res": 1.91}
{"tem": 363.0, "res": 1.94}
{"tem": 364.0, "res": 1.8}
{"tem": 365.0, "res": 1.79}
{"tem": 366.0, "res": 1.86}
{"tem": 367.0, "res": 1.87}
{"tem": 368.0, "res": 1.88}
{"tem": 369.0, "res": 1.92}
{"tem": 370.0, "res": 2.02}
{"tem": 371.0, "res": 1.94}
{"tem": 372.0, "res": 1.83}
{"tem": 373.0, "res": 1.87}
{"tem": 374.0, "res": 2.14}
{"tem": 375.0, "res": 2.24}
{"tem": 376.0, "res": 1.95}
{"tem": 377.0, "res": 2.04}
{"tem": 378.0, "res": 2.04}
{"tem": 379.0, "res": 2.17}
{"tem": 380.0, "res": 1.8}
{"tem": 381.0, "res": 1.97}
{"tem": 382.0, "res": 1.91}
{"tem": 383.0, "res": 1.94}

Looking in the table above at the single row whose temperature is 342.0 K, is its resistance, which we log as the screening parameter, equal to 1.73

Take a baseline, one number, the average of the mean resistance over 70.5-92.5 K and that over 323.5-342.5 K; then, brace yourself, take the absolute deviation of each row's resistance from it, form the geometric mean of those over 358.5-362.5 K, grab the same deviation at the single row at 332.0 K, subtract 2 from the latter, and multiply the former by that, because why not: -0.27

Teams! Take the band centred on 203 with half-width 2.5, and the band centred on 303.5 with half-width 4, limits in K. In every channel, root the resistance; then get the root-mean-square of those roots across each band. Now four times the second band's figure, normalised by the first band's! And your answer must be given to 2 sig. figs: 4.4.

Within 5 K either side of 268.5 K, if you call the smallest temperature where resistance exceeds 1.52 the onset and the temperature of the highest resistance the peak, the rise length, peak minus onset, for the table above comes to 0 K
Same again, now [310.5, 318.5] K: 4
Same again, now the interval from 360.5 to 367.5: 2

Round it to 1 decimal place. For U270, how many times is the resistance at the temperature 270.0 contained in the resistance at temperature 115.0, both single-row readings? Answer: 1.3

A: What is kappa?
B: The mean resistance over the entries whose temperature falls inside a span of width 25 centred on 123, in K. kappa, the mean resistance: 1.92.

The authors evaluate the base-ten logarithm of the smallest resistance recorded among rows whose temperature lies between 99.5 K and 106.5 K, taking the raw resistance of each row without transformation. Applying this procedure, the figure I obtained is 0.27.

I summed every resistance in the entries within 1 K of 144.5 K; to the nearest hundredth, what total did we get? 3.23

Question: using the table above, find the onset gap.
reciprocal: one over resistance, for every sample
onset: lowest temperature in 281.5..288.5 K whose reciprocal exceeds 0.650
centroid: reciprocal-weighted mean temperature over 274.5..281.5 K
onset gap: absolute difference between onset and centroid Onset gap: 5.0 K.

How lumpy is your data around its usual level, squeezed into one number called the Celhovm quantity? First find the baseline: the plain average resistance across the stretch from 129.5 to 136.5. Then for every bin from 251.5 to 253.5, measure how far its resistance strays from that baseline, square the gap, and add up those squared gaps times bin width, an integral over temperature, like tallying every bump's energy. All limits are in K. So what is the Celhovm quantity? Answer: 0.31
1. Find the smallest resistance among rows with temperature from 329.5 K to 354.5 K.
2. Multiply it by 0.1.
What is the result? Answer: 0.166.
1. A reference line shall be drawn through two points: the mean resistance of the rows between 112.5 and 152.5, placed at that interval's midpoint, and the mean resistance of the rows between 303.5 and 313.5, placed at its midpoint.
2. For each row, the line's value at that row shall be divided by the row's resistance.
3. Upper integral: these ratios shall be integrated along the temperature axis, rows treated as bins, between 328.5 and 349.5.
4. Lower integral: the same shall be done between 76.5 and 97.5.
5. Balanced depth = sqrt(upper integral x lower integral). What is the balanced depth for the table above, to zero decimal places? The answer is 23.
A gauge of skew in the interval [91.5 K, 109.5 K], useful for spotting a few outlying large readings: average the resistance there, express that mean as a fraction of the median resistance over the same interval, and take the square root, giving 0.99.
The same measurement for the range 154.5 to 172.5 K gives 1.01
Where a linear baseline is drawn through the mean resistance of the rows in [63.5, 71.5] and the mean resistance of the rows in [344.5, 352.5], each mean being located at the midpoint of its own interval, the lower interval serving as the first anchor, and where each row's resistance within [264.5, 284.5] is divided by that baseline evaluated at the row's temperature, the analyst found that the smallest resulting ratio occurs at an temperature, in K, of 275.0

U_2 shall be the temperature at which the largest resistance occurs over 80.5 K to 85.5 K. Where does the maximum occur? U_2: 82.0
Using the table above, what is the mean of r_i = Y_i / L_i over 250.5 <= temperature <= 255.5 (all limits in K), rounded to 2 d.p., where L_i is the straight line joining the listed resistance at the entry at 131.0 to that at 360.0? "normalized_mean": 0.77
